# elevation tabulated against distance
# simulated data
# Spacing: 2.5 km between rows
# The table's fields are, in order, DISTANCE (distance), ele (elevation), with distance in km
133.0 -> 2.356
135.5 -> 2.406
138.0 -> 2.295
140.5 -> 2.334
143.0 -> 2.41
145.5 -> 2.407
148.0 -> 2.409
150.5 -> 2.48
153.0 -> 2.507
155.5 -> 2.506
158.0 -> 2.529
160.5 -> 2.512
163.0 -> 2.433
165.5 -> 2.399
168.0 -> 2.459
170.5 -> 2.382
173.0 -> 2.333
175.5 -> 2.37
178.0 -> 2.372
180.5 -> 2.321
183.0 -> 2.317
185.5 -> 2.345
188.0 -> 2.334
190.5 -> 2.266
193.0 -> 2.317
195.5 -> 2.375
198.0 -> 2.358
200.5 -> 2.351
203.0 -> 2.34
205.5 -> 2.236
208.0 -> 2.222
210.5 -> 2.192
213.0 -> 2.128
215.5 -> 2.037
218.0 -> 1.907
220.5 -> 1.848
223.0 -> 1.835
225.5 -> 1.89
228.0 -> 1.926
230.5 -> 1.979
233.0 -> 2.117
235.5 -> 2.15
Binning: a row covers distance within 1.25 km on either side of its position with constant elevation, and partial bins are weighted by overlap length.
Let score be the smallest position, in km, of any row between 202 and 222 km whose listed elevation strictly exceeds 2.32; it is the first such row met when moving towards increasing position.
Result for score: 203.0 km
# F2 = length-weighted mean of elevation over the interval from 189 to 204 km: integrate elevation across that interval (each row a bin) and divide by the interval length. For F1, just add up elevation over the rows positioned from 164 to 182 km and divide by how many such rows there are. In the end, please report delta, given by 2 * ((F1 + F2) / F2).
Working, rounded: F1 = 2.38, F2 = 2.33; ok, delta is 4.04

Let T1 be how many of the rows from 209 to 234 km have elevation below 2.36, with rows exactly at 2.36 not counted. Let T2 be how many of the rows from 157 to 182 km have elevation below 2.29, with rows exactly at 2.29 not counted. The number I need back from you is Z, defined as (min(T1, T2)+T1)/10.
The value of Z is 1.0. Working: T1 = 10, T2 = 0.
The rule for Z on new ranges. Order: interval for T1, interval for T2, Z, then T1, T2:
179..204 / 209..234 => 1.8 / 9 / 10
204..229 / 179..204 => 1.1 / 10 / 1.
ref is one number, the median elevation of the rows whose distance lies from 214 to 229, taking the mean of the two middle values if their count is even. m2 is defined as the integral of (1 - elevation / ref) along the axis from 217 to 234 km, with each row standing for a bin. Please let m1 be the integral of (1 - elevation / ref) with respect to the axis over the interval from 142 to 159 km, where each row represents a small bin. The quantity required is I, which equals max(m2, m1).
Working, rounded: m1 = -5.1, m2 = -0.25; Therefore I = -0.2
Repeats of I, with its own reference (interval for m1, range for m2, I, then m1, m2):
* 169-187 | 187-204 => -3.9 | -4.3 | -3.90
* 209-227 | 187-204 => -0.8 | -0.8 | -3.90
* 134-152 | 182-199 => -3.9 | -4.7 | -3.86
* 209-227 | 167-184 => -0.8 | -0.8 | -4.17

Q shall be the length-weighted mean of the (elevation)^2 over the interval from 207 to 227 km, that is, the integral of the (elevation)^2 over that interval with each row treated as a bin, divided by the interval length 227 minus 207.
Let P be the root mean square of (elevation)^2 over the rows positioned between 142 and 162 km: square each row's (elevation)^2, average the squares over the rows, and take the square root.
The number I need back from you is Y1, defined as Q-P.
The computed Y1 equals -2.1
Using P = 6.1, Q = 4.0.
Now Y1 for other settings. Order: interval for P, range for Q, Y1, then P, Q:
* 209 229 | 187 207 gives 1.5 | 3.9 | 5.4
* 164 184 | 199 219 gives -0.8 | 5.6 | 4.8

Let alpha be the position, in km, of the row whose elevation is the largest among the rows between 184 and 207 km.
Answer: 195.5 km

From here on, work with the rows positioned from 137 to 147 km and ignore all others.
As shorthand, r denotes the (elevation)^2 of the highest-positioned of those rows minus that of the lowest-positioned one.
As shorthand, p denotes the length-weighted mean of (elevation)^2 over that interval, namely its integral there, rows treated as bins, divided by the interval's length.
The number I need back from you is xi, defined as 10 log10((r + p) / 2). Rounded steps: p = 5.6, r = 0.5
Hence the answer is 4.86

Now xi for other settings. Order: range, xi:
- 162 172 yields 4.46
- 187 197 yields 4.47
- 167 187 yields 4.00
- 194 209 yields 3.67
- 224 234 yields 3.80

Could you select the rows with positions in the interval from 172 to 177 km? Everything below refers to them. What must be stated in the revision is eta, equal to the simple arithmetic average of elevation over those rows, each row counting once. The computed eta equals 2.35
